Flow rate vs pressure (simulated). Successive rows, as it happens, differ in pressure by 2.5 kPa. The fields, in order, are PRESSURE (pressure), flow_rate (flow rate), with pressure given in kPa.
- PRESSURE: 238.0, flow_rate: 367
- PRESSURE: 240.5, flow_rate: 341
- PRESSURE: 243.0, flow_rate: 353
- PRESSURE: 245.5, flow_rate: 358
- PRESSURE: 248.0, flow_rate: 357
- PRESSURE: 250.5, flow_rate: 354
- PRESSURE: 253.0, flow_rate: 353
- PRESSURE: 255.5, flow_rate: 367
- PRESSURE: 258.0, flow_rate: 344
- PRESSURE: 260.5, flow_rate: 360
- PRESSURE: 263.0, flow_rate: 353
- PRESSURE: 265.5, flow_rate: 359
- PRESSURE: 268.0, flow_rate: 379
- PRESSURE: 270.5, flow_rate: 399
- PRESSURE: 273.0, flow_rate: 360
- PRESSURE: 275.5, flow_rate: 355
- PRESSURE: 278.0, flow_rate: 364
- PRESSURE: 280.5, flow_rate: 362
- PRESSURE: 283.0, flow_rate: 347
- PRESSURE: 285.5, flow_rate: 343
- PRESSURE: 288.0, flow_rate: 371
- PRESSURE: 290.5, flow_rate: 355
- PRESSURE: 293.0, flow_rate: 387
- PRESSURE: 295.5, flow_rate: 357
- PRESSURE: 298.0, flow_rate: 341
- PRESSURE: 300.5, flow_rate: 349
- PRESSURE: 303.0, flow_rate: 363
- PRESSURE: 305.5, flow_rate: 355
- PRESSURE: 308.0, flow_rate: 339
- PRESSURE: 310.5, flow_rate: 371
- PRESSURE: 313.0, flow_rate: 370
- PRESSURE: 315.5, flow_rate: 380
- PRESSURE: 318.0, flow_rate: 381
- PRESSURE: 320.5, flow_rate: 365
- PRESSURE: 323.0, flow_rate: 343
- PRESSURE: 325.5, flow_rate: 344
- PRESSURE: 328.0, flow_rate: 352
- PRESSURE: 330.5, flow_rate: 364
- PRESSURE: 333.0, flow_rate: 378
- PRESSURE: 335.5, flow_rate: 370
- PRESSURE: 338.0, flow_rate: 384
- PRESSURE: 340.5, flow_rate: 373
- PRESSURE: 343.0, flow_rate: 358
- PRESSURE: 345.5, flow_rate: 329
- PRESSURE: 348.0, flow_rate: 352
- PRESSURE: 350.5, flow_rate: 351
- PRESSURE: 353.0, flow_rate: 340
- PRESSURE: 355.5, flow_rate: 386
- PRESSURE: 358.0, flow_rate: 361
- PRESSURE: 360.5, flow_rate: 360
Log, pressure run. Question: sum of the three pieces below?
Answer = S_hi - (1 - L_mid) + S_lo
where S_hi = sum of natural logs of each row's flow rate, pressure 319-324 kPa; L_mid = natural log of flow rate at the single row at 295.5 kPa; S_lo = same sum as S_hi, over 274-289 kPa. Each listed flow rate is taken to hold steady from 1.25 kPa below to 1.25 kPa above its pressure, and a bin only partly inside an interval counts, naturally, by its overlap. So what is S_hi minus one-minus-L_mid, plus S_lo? 52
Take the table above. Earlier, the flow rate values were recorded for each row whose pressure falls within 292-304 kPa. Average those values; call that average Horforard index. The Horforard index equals 359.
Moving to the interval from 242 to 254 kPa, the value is 355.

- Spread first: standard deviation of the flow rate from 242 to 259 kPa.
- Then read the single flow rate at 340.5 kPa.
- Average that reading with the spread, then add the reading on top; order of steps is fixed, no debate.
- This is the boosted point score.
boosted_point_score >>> 563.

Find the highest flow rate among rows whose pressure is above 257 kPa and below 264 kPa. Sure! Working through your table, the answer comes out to 360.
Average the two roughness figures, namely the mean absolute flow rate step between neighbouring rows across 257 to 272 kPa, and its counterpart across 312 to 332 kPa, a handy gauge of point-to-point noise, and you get 11.9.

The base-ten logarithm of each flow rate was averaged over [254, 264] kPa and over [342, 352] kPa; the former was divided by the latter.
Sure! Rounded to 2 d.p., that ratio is 1.00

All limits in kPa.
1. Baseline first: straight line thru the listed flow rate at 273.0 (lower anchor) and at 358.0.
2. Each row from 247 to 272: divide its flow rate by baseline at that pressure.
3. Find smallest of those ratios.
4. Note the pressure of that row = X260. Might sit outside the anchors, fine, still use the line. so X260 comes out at 258.0 kPa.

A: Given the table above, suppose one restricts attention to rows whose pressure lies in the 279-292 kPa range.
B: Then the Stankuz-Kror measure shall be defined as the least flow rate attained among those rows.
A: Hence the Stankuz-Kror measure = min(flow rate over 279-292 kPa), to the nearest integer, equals 343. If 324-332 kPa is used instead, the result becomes 344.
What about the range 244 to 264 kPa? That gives 344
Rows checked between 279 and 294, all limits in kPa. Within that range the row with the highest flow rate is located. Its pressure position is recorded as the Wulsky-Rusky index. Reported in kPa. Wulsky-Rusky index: 293.0 kPa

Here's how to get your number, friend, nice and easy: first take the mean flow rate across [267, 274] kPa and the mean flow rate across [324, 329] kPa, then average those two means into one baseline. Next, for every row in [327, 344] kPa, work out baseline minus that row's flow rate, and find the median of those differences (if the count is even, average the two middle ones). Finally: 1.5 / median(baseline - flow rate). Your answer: -0.24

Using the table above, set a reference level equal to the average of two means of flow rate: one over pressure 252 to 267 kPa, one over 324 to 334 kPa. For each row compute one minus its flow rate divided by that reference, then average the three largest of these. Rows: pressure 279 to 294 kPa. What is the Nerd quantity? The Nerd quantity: 0.026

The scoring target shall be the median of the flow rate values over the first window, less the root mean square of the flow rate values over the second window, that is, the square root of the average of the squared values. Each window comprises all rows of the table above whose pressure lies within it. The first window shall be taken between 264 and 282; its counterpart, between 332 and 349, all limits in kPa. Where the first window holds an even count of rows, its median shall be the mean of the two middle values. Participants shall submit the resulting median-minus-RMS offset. -2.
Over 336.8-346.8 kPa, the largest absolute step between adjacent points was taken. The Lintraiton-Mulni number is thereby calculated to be 29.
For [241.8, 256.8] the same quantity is 14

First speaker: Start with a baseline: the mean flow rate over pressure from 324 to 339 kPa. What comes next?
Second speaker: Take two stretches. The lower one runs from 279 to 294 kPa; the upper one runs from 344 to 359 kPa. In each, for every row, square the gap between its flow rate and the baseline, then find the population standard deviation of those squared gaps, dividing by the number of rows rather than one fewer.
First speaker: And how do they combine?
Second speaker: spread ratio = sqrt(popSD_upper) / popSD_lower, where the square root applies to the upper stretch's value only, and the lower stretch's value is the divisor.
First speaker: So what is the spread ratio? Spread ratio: 0.10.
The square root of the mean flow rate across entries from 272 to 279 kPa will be 19.0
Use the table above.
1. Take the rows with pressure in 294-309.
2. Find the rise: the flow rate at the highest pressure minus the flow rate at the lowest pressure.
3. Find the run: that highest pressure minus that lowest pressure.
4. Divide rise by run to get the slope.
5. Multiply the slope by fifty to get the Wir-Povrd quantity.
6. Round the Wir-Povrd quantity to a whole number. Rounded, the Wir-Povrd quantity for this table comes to -72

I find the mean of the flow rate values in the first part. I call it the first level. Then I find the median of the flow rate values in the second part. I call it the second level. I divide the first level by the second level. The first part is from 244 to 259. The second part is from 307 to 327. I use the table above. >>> 0.97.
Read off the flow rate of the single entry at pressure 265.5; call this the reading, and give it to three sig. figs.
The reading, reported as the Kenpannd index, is 359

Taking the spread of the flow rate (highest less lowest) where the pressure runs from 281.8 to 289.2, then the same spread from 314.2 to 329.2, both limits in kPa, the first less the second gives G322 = -10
